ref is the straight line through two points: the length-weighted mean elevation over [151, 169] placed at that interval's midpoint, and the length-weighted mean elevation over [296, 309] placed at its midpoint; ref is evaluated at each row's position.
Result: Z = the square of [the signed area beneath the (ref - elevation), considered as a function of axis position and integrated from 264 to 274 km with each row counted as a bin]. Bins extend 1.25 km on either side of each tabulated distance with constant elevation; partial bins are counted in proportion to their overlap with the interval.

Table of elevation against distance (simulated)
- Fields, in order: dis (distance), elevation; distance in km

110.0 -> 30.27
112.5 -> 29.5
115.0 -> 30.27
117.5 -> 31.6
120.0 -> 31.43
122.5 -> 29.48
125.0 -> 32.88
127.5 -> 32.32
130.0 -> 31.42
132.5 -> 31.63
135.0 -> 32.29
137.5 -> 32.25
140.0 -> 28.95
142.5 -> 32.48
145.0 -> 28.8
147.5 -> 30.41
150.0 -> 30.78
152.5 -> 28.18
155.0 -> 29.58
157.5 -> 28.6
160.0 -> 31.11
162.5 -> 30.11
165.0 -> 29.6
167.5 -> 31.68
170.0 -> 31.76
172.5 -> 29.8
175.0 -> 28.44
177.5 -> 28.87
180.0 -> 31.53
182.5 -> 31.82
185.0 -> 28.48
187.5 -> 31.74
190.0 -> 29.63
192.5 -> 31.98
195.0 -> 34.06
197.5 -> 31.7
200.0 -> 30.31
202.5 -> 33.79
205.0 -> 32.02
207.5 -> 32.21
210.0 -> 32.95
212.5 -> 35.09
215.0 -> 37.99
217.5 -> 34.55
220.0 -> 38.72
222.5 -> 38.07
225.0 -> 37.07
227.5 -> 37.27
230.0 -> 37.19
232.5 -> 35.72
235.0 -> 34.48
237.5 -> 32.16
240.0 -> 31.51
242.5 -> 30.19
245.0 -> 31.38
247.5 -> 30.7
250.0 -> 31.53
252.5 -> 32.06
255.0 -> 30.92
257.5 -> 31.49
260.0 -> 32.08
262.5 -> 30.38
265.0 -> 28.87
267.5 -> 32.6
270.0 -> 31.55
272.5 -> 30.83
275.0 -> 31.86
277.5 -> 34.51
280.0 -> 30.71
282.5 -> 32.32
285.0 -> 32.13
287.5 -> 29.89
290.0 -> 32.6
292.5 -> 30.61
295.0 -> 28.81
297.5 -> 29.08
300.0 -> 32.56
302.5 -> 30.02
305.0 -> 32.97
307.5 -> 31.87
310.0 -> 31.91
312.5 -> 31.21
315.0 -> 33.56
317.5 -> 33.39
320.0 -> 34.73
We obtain 1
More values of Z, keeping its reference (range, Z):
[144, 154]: 4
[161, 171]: 70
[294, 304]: 102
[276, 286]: 184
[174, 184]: 1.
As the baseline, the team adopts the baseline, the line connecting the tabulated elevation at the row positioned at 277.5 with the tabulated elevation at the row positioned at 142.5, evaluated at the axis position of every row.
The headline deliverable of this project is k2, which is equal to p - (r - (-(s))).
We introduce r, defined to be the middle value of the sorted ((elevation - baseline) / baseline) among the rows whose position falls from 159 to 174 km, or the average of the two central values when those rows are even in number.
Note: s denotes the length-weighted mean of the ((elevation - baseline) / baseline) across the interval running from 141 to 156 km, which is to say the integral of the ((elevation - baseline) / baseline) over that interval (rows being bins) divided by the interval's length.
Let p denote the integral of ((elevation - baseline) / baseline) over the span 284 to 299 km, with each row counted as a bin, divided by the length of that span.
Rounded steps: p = -0.121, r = -0.07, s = -0.08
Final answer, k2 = 0.023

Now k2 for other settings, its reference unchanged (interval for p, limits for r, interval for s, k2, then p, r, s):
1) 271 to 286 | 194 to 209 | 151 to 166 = 0.065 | -0.072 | -0.04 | -0.10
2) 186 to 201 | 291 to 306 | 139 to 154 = 0.158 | -0.051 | -0.13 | -0.08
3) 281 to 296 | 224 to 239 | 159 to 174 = -0.114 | -0.103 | 0.08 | -0.07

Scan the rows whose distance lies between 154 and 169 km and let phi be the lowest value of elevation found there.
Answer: 28.6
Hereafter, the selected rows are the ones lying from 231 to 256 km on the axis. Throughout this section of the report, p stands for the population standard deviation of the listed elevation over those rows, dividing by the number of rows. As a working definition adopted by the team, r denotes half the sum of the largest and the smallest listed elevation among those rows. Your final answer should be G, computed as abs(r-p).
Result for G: 31.3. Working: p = 1.6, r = 33.0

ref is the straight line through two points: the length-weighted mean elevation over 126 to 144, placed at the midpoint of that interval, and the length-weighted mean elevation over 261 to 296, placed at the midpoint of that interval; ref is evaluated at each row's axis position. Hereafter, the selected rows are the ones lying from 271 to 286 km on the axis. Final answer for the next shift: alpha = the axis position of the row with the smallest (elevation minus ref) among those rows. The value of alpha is 280.0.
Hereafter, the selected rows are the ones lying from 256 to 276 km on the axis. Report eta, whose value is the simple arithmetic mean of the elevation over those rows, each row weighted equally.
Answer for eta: 31.2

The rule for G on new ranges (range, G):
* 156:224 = 30.8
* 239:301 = 30.4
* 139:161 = 29.0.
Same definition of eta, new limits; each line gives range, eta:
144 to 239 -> 32.3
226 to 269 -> 32.4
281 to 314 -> 31.2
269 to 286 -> 32.0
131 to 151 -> 30.9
